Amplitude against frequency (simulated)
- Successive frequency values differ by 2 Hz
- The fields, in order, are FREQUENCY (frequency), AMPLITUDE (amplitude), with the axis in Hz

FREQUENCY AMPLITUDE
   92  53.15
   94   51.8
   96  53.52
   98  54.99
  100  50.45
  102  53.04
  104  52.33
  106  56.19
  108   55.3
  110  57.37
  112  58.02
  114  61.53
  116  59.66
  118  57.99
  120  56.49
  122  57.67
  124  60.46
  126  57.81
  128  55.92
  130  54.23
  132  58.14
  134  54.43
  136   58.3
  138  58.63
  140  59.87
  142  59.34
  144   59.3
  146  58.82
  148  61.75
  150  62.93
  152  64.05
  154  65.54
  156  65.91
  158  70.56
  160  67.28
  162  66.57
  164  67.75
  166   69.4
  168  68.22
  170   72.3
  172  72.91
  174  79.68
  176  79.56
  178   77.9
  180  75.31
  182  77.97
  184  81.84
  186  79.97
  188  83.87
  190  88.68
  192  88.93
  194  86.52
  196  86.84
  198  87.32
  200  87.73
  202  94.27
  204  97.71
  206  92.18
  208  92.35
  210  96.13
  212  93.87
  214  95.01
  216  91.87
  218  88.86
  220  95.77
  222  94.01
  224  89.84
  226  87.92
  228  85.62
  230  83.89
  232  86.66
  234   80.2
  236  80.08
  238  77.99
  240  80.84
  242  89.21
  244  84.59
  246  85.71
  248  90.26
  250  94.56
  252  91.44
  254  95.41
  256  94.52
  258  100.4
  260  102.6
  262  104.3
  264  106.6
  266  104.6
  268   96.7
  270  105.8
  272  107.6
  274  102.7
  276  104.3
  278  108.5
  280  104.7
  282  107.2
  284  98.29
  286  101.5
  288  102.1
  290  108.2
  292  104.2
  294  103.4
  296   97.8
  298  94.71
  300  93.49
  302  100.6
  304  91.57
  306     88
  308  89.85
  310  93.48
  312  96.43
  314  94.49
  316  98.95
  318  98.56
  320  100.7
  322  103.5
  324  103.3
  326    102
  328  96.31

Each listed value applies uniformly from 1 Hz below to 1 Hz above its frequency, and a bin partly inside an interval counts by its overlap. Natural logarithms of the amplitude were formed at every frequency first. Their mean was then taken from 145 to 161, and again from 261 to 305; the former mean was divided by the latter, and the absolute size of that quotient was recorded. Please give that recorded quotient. 0.901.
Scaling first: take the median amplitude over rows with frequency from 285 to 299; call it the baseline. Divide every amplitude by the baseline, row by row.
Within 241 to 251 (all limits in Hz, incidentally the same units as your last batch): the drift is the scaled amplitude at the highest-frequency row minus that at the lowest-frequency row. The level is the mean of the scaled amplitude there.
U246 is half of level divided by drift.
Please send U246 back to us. 8.3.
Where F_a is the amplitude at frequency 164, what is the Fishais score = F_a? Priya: 67.75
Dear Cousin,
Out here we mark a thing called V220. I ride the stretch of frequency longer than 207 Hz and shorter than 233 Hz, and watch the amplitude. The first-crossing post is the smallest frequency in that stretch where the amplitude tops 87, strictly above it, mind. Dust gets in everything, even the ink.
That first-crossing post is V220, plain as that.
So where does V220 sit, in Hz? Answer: 208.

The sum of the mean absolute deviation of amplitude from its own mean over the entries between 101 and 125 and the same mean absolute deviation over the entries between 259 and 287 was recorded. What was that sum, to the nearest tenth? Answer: 4.7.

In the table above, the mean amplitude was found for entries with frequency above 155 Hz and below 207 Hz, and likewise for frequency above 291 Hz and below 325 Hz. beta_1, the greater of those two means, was 97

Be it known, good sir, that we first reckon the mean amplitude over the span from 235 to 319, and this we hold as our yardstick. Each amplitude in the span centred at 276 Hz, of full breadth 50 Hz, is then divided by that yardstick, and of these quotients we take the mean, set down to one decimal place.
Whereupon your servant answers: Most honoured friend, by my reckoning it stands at 1.0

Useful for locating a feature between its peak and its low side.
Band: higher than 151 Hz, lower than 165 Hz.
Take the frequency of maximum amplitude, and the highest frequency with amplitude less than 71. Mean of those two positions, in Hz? 161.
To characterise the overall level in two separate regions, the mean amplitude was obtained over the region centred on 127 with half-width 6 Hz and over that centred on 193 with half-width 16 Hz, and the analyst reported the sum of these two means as 144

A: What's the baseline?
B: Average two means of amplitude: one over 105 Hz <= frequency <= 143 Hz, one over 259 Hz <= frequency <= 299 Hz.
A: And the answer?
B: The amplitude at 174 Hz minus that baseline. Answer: -1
